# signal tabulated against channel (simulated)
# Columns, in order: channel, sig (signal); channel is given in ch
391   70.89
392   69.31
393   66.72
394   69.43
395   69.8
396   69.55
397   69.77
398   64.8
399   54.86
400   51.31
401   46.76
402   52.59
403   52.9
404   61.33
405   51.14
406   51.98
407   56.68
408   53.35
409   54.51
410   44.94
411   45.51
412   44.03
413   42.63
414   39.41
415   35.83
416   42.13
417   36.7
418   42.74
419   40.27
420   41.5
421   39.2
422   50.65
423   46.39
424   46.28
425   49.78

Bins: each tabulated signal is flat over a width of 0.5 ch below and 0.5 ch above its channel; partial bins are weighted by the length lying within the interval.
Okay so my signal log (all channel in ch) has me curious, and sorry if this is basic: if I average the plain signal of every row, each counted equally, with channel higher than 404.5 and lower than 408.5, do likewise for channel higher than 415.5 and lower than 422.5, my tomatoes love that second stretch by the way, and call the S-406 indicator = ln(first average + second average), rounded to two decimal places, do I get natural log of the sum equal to 4.56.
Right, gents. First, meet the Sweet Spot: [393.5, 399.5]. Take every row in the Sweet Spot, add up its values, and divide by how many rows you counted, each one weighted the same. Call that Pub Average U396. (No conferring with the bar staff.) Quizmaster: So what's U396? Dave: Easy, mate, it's 66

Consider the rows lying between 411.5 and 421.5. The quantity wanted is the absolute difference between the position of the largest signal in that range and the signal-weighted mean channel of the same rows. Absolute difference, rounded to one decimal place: 4.5 ch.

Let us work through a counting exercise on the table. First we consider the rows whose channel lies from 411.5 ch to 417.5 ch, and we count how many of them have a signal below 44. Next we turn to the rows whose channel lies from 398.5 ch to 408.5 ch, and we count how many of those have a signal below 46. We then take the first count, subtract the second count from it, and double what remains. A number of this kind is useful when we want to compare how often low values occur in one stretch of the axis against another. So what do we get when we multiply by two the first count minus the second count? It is 10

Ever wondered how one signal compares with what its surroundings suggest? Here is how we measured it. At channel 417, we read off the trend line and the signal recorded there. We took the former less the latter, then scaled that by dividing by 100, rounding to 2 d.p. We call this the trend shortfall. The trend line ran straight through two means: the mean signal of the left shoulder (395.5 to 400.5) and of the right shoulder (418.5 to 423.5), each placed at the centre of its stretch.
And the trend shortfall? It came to 0.10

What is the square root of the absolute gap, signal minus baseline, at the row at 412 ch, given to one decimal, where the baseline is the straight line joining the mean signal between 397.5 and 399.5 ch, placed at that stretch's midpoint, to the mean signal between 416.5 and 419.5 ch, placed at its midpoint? 1.4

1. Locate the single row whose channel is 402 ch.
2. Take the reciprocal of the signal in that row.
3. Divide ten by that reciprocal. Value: 526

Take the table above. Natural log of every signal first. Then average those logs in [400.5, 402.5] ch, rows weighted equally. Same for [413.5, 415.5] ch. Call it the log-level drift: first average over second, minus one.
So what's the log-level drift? 0.076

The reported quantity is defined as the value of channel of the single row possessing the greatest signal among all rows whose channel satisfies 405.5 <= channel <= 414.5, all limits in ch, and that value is 407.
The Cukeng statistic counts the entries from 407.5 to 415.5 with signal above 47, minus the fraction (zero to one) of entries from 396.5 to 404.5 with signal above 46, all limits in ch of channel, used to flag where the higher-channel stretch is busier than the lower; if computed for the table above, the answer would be 1.0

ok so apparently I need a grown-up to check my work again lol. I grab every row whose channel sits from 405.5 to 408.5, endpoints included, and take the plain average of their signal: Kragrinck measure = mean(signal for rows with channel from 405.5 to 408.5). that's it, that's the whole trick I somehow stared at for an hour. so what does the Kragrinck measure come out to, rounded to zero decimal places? 54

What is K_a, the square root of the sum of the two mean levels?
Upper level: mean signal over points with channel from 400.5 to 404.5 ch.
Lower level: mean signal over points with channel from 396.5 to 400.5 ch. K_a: 10.7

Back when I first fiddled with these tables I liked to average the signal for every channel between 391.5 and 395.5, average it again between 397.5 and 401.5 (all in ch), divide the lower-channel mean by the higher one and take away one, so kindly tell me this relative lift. 0.26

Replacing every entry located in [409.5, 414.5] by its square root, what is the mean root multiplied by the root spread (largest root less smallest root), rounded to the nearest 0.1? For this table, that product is 3.1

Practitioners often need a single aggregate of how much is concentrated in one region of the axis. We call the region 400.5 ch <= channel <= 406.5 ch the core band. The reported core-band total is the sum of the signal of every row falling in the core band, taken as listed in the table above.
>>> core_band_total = 317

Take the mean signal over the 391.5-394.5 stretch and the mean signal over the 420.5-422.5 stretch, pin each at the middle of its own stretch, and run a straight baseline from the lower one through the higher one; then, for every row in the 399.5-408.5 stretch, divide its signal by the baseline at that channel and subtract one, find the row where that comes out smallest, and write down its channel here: 401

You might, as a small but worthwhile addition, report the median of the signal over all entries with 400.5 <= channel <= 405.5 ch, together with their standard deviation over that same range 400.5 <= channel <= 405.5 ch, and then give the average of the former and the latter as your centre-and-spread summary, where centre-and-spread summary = 29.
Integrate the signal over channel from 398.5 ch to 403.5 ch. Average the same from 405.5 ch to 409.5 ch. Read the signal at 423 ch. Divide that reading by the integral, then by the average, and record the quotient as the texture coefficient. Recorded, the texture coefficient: 0.0033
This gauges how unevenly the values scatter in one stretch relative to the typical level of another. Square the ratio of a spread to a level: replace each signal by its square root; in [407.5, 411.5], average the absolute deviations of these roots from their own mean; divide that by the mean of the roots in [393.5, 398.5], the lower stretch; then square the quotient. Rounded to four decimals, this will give 0.0014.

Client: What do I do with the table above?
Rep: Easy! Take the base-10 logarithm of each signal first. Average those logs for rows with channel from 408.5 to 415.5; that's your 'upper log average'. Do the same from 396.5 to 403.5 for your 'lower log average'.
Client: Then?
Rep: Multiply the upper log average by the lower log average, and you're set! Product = 2.86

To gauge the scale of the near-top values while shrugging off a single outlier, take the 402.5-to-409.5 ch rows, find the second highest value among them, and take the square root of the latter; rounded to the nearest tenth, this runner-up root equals 7.5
